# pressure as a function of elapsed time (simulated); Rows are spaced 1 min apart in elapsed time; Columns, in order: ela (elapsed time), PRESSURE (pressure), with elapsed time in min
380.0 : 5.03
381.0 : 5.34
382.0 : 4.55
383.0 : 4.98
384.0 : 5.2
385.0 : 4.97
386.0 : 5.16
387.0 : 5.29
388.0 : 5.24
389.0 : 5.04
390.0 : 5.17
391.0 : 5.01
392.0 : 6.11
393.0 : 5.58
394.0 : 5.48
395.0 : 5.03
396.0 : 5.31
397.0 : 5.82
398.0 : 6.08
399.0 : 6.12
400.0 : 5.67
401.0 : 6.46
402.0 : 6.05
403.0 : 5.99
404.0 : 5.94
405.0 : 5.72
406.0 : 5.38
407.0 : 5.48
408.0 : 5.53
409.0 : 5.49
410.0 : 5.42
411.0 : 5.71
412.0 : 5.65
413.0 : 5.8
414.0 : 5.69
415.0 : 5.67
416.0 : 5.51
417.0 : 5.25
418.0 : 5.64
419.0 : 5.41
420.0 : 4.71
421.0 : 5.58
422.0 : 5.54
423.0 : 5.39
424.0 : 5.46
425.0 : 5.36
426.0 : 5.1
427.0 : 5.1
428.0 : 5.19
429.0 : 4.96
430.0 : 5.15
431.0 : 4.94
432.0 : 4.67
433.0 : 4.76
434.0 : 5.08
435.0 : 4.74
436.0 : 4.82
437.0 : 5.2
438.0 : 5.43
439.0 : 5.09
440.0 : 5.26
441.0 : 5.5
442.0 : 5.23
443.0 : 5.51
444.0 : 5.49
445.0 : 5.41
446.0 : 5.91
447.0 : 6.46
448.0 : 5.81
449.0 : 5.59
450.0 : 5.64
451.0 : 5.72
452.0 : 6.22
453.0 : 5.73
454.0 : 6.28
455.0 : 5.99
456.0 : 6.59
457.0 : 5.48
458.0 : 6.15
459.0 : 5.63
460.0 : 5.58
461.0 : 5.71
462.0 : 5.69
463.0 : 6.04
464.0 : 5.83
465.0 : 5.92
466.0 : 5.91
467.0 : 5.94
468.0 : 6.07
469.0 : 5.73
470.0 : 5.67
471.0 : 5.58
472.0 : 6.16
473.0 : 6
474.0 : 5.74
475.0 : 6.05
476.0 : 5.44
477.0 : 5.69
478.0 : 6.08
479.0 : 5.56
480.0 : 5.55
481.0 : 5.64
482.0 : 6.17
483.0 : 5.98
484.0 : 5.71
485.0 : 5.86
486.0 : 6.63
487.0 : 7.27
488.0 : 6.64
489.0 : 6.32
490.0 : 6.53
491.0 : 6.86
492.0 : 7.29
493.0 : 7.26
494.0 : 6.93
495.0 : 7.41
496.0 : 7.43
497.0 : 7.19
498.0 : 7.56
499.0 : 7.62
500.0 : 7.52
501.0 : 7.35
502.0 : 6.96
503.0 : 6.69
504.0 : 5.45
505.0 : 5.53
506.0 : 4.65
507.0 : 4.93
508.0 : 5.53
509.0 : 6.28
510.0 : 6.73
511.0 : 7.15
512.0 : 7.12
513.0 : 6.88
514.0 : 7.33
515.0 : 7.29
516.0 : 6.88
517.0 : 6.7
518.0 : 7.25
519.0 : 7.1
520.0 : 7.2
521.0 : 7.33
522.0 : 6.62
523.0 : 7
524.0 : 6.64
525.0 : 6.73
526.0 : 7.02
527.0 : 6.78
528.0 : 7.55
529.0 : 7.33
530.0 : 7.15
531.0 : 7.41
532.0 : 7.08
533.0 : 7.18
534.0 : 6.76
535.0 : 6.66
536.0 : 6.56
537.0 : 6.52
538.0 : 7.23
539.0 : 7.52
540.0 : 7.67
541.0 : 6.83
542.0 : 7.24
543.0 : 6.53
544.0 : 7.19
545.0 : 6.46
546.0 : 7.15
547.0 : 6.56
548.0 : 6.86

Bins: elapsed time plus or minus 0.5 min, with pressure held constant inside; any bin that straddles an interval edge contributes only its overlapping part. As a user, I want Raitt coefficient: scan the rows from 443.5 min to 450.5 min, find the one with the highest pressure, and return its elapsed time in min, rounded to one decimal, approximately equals 447.0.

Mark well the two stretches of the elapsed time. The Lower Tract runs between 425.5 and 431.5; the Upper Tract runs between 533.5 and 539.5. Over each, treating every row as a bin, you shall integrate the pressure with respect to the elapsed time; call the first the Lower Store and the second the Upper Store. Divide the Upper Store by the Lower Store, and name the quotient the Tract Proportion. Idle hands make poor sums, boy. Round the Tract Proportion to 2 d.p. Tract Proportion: 1.36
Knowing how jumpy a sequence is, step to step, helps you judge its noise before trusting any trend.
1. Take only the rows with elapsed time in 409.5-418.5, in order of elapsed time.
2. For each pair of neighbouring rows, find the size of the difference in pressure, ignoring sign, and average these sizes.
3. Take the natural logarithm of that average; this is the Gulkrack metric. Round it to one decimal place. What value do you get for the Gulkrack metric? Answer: -1.7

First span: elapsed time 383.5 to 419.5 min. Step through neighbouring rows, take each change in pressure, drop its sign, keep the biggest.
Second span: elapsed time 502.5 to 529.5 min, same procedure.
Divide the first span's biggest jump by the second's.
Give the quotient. 0.9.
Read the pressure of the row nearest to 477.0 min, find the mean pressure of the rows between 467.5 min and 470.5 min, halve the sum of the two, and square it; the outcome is 33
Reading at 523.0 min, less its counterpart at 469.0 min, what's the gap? 1.3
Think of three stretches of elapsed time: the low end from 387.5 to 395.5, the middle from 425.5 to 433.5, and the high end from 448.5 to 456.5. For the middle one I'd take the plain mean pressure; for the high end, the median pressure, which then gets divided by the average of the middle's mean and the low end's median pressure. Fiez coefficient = 1.15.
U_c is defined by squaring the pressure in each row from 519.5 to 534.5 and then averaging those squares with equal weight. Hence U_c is 50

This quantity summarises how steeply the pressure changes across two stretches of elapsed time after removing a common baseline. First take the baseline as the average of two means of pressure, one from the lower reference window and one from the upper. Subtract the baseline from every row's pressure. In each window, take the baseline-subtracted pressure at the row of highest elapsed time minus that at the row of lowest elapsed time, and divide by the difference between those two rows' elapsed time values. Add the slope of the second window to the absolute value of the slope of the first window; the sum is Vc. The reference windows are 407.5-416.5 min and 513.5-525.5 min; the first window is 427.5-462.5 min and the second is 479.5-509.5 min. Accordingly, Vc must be 0.040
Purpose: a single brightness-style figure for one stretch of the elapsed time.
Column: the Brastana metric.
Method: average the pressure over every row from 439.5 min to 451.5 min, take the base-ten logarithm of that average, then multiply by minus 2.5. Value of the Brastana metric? -1.88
